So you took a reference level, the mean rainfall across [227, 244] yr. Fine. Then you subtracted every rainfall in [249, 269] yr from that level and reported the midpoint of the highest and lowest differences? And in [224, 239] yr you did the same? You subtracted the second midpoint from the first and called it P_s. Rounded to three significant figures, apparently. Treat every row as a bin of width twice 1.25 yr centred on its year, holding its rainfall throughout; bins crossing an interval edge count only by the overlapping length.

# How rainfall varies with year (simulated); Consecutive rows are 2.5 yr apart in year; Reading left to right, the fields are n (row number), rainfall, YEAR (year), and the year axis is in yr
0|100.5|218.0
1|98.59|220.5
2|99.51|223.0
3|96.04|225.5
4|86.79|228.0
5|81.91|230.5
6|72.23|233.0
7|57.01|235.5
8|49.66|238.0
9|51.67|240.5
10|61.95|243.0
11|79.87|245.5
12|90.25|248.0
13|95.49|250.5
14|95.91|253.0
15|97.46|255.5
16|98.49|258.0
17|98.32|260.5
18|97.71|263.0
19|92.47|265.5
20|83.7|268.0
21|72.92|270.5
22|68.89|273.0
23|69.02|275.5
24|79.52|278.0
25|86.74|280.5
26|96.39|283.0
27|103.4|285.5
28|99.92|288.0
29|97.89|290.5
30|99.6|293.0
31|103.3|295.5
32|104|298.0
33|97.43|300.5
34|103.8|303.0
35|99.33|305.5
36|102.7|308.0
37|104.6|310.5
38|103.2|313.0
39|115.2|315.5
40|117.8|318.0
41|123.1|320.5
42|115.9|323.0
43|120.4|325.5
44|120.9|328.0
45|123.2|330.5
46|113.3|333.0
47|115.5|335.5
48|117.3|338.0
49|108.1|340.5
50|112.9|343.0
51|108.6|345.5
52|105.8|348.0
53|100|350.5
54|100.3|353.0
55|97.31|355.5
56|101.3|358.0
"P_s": -18.2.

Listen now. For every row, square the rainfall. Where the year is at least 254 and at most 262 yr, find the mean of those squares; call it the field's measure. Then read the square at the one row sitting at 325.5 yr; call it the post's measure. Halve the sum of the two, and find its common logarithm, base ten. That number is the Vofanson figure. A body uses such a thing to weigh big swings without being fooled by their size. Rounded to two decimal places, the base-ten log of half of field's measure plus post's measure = 4.08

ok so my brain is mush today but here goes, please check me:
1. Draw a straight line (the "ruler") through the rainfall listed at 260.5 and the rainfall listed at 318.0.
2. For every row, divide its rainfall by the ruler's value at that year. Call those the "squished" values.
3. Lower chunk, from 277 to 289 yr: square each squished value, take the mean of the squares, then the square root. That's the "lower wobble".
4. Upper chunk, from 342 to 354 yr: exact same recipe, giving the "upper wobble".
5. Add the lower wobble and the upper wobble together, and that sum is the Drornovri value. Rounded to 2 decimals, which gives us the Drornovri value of 1.71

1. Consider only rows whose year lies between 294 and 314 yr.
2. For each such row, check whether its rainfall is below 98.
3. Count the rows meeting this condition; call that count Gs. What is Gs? 1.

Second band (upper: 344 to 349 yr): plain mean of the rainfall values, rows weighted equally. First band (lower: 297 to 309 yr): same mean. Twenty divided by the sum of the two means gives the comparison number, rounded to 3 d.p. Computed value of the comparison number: 0.096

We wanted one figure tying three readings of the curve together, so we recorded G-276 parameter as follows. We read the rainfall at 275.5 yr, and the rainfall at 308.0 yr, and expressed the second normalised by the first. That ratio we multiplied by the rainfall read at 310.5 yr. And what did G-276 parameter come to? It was 156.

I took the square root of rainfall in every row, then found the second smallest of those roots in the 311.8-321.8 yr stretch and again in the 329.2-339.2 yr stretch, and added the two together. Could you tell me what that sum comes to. 21.5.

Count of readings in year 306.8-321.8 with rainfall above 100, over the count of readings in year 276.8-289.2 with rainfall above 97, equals 3.0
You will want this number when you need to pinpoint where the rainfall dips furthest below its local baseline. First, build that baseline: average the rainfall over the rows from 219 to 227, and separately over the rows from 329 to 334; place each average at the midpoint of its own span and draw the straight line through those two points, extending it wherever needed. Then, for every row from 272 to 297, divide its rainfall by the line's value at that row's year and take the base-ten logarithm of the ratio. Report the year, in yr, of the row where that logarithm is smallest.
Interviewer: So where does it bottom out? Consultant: 275.5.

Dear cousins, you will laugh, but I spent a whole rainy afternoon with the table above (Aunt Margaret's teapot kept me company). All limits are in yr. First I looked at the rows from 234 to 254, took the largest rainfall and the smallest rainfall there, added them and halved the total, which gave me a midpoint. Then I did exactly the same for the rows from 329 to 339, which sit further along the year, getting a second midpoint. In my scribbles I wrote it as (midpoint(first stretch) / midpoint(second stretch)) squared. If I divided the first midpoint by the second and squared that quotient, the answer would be 0.38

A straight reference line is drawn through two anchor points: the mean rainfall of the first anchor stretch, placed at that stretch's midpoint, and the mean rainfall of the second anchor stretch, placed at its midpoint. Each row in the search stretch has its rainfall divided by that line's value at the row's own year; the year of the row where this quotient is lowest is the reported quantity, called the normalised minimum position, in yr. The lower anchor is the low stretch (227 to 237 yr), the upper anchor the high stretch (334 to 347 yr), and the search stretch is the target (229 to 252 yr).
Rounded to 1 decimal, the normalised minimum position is 238.0 yr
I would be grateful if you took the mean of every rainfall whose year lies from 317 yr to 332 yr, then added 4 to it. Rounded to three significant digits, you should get 124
